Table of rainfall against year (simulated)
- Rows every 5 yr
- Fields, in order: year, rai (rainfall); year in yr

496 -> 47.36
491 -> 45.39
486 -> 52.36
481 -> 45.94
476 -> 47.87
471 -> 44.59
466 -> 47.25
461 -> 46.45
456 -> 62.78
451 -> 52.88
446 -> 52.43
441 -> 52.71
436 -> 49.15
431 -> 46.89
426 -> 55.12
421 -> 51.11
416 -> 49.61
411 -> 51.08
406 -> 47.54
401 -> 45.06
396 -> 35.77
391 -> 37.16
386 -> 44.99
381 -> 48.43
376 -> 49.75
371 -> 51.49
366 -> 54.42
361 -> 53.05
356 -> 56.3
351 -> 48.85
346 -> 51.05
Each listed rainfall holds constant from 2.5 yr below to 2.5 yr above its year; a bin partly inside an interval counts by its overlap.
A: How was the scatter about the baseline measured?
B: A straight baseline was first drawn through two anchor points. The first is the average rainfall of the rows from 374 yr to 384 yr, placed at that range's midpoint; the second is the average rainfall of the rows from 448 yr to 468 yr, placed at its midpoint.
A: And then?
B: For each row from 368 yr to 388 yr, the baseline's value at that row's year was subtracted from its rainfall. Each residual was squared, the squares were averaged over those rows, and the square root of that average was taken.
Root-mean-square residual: 2.6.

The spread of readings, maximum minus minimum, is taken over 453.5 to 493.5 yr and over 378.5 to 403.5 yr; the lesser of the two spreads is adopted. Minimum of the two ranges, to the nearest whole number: 13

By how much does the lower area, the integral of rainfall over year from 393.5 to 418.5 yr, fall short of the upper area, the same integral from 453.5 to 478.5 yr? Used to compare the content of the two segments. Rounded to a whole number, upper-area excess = 99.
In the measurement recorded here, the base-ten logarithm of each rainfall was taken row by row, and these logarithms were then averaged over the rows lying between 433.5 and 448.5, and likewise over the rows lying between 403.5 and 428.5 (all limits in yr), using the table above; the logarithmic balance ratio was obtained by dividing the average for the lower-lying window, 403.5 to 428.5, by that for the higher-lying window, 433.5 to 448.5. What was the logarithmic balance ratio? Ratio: 1.00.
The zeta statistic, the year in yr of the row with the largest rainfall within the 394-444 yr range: 426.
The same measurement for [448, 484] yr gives 456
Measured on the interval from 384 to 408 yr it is 406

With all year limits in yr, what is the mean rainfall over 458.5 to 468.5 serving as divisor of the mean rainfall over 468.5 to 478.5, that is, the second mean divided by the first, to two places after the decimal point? 0.99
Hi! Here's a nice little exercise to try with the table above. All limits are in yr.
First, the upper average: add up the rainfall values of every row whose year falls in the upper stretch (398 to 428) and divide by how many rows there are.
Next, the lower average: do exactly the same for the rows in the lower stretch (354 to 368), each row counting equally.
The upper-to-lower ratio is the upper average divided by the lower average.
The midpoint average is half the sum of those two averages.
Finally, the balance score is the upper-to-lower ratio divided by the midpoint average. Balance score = 0.017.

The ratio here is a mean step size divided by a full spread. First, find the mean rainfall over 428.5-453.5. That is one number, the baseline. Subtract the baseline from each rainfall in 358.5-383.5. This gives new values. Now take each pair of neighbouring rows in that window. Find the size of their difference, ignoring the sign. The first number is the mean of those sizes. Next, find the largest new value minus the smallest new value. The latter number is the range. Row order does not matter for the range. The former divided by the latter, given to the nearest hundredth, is 0.31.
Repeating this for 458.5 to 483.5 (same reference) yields 0.66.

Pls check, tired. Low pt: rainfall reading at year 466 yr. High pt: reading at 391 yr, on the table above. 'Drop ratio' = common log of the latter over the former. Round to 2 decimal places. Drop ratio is -0.10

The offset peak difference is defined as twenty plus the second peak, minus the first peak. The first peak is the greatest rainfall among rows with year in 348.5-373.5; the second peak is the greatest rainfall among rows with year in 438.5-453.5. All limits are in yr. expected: 16.6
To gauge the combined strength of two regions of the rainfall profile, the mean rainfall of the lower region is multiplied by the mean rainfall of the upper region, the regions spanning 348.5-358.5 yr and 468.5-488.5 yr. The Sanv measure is 2507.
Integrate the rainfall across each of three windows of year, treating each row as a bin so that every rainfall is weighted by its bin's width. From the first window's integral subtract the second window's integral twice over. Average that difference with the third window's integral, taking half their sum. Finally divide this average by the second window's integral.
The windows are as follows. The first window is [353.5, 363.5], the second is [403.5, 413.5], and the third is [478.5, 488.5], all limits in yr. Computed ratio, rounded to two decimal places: 0.05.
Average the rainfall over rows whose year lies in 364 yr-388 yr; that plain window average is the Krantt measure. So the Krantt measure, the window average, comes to 49.8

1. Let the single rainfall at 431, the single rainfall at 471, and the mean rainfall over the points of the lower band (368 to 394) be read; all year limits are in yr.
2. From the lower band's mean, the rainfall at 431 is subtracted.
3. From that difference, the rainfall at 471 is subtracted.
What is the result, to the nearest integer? -45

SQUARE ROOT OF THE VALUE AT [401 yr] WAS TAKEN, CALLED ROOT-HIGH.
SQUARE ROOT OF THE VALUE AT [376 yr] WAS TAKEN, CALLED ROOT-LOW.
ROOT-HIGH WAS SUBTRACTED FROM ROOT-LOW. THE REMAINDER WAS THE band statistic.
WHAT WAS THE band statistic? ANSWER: 0.34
